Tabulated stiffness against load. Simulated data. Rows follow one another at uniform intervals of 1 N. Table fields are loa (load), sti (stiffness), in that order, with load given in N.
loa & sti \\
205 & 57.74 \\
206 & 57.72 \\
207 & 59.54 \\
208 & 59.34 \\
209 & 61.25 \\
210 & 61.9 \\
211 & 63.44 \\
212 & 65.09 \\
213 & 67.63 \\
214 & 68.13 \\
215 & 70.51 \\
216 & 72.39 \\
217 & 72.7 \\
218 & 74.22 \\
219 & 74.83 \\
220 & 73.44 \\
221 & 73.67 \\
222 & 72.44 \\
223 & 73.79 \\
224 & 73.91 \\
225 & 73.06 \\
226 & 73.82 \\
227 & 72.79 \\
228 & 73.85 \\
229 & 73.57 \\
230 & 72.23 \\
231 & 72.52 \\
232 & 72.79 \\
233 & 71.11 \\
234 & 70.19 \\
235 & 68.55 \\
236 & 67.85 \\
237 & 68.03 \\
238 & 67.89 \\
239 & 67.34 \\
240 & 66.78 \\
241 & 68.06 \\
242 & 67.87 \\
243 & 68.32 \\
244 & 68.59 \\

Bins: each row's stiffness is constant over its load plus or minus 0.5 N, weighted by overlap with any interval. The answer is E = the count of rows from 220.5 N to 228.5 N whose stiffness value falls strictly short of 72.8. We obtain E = 2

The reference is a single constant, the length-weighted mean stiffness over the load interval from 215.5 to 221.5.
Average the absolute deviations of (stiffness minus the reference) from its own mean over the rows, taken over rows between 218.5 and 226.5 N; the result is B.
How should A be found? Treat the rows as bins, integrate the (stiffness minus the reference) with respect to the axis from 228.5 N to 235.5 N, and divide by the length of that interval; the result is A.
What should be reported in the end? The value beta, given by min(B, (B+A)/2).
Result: -0.7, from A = -2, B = 0.48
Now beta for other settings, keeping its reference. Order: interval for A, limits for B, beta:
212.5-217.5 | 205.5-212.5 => -0.6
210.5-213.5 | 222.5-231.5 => -3.8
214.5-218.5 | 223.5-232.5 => -0.3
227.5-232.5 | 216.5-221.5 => 0.0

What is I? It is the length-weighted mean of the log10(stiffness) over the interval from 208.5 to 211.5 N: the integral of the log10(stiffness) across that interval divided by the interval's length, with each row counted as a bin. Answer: 1.79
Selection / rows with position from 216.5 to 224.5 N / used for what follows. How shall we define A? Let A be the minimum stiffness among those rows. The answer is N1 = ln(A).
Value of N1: 4.28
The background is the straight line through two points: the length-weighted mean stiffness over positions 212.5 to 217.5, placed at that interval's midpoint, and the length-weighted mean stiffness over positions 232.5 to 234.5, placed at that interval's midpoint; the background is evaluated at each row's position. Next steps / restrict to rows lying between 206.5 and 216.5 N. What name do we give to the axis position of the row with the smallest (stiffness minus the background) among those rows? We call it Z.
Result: 208 N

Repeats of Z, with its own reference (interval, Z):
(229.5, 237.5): 236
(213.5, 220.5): 214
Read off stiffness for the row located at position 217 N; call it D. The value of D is 72.7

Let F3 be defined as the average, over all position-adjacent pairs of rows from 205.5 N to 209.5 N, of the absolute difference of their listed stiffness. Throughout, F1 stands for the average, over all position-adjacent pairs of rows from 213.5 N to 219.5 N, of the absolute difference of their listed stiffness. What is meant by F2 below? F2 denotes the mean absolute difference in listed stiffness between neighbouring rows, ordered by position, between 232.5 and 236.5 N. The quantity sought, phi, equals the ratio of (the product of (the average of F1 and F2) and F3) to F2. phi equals 1.5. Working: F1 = 1.3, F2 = 1.1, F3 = 1.3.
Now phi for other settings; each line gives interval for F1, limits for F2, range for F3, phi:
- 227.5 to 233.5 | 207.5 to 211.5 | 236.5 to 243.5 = 0.4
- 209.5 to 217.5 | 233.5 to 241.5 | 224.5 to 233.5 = 1.3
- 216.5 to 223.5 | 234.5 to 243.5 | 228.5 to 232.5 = 1.0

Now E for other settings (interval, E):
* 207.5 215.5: 8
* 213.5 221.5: 4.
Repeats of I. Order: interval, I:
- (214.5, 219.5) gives 1.86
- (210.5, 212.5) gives 1.81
